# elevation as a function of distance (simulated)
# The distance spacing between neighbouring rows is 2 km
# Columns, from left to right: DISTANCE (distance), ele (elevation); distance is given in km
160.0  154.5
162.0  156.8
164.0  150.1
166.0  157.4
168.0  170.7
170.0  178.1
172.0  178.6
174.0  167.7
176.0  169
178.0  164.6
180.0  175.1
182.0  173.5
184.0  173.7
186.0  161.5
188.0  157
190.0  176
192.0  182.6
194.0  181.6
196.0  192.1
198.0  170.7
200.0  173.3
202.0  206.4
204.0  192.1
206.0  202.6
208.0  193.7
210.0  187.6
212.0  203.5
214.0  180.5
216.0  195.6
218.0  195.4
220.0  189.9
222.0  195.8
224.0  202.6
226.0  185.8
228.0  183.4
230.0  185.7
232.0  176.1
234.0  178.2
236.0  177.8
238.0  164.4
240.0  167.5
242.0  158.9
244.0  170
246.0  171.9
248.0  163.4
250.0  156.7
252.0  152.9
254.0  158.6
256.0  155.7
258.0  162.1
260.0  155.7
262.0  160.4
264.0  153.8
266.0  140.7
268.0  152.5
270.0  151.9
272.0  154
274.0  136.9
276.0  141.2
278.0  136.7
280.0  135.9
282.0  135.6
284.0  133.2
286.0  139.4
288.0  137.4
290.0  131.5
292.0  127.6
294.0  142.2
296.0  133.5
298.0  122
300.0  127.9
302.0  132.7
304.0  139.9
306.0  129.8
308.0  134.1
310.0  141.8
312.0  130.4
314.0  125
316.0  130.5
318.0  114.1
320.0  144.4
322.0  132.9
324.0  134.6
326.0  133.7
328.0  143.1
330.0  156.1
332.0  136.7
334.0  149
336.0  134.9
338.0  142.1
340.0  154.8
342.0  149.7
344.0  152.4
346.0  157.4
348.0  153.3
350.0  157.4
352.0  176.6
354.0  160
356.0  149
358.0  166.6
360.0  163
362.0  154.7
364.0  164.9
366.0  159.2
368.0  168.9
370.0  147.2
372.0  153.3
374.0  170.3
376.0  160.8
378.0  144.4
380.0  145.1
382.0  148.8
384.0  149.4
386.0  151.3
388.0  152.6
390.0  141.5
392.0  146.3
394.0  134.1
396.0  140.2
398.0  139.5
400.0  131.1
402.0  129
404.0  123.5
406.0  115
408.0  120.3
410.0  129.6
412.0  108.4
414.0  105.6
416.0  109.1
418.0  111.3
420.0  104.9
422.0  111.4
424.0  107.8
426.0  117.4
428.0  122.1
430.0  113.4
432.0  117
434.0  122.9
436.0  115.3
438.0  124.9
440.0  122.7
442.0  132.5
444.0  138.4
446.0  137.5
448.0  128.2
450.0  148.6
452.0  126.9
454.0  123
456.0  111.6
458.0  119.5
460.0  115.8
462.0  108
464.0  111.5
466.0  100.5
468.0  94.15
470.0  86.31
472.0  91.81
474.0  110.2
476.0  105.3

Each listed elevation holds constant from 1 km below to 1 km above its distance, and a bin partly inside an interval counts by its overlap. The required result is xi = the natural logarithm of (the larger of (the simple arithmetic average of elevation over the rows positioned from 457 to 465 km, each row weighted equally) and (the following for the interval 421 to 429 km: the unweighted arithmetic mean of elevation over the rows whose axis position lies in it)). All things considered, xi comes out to 4.74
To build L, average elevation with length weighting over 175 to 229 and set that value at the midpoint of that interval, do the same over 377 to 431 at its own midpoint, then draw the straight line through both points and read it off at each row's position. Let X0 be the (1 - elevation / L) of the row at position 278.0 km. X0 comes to 0.16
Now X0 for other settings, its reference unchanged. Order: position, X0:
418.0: 0.10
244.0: 0.01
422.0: 0.09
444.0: -0.18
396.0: -0.08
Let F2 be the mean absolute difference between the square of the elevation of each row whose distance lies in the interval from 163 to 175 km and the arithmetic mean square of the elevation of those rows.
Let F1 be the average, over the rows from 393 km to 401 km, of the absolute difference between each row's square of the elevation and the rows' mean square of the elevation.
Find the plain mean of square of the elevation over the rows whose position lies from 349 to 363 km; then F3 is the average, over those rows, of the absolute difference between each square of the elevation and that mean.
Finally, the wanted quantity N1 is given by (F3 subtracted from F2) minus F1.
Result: -212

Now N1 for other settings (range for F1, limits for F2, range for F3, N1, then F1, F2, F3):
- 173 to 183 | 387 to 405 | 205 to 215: -2146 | 1179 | 1975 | 2943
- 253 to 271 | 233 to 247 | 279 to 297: -410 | 1325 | 1801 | 885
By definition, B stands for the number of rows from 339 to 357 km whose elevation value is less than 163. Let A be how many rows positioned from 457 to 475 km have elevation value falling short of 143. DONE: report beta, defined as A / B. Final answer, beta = 1.1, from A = 9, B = 8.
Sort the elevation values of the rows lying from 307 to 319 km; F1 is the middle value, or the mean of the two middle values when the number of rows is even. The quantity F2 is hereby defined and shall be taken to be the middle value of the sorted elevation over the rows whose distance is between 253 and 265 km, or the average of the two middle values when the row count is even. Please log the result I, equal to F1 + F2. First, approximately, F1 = 130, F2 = 157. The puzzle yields 288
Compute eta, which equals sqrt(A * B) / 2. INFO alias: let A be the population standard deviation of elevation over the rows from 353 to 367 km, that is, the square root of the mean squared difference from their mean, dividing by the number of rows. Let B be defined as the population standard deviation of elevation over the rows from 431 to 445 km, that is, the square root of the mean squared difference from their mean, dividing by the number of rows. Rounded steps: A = 5.7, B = 7.6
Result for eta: 3.3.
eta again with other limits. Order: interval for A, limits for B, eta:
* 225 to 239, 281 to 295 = 2.8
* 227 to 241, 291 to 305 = 3.4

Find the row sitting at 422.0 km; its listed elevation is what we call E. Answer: 111.4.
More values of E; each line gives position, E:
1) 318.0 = 114.1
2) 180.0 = 175.1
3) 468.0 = 94.15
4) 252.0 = 152.9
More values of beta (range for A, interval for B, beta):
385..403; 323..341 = 0.7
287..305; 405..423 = 1.0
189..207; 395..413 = 0.0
